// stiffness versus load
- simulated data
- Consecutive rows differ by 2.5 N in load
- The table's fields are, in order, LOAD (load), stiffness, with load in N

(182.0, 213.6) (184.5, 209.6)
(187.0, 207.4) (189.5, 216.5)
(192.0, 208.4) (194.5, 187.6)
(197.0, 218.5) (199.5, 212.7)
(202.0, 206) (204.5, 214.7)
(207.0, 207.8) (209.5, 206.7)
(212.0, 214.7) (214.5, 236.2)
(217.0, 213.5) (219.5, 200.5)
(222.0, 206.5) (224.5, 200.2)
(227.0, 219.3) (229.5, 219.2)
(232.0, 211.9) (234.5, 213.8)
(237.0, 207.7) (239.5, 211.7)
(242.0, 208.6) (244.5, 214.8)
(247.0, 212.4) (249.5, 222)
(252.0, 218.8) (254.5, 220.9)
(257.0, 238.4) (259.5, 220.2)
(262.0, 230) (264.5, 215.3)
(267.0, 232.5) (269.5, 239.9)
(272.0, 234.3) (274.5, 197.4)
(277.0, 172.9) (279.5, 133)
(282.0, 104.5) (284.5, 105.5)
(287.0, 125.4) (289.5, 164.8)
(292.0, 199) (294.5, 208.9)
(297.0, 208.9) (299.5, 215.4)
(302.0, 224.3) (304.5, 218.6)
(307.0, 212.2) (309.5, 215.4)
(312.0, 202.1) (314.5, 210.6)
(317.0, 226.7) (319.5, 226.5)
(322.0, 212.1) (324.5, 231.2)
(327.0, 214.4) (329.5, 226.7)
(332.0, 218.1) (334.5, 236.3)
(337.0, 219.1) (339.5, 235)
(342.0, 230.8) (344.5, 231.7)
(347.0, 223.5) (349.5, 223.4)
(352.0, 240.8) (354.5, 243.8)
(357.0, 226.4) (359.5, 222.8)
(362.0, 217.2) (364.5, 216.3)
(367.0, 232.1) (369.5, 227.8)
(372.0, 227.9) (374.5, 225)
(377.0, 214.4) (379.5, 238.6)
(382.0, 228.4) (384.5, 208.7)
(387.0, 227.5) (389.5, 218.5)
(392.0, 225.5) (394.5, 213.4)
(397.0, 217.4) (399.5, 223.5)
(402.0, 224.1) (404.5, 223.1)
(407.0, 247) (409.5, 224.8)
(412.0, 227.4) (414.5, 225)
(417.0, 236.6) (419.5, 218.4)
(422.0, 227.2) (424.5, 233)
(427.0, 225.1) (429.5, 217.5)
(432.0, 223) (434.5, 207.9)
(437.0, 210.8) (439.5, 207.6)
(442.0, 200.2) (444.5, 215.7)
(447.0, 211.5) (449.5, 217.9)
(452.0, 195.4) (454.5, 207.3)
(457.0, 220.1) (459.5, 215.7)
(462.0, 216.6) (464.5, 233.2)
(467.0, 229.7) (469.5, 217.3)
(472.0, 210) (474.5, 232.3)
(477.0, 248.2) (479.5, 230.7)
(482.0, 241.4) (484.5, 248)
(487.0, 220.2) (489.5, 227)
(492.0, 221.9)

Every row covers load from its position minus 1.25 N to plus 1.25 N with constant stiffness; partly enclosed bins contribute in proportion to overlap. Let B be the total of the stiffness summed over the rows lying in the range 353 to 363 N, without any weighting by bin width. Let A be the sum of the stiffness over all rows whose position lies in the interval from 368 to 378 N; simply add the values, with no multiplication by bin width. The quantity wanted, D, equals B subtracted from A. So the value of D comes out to -15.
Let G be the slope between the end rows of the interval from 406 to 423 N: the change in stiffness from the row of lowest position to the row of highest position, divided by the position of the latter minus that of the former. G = -1.32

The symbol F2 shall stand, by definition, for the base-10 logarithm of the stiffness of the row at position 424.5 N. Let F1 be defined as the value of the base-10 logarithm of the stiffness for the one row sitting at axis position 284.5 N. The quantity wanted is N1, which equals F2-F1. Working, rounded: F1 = 2.02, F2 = 2.37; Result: 0.34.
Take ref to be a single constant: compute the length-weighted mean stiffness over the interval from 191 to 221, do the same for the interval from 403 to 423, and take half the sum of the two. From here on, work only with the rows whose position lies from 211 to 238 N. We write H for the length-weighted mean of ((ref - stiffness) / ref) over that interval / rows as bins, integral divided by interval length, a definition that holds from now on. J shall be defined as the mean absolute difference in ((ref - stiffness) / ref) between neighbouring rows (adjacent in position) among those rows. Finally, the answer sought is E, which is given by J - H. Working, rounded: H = 0.030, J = 0.047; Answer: 0.018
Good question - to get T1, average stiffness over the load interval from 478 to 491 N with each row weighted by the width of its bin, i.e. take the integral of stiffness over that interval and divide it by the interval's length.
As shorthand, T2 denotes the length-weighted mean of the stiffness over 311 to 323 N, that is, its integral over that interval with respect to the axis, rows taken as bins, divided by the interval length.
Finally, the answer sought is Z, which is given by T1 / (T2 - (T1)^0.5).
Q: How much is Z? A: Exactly 1.16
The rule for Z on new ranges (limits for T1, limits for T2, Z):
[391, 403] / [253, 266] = 1.05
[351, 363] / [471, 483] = 1.06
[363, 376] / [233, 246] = 1.15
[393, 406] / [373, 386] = 1.06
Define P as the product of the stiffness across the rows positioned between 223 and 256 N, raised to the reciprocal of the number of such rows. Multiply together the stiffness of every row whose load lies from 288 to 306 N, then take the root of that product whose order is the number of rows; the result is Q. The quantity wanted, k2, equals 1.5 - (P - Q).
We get -8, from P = 214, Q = 205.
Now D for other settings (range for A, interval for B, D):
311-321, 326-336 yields -30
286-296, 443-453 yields -142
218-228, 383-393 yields -54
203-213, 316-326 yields -53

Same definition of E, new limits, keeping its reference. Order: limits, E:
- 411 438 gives 0.054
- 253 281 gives 0.050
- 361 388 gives 0.069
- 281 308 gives -0.115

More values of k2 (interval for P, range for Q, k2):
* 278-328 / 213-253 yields 27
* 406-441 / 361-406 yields 1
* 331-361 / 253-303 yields -39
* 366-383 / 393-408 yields -2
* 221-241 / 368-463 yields 10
